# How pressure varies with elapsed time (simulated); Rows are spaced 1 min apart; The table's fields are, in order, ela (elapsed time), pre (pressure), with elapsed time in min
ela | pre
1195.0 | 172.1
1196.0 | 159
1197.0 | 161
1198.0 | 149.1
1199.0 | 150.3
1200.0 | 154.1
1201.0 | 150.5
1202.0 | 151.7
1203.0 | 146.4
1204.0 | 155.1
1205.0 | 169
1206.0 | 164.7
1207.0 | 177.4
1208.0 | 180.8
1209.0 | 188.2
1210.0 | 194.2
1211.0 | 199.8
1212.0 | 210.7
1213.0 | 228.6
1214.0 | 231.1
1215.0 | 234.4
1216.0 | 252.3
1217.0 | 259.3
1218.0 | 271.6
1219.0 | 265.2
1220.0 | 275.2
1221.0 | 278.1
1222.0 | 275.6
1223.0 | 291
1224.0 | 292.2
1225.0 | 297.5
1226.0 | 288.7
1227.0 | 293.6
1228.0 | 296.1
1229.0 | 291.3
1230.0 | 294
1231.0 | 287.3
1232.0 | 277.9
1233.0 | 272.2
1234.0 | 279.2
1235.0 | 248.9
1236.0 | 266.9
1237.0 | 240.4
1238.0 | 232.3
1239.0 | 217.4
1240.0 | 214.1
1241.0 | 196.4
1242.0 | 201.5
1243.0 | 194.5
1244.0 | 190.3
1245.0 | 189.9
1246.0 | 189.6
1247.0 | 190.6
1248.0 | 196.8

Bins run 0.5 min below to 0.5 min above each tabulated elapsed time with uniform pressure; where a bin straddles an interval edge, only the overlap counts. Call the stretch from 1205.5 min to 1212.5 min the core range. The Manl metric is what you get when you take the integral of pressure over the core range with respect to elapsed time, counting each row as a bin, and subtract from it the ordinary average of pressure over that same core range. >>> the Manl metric 1128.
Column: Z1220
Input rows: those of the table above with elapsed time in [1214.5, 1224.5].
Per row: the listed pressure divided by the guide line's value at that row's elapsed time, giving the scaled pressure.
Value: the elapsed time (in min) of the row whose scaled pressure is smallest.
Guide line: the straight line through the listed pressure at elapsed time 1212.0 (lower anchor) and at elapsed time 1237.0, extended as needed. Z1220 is 1215.0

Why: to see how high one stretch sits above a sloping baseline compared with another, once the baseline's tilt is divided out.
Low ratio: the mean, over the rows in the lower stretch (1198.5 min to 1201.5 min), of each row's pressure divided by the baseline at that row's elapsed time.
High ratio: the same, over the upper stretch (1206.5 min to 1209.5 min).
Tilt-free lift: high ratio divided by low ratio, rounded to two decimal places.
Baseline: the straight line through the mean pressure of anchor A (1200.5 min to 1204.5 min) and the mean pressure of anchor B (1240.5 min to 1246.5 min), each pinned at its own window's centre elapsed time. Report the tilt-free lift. 1.14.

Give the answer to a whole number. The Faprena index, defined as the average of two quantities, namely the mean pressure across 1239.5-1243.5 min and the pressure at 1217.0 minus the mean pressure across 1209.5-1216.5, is 120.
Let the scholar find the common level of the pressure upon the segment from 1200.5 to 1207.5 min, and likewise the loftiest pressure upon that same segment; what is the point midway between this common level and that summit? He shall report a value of 168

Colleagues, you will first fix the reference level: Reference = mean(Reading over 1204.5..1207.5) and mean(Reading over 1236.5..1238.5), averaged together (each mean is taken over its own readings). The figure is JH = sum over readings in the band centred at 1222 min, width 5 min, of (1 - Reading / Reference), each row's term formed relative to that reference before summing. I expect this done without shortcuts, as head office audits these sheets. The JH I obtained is -1.9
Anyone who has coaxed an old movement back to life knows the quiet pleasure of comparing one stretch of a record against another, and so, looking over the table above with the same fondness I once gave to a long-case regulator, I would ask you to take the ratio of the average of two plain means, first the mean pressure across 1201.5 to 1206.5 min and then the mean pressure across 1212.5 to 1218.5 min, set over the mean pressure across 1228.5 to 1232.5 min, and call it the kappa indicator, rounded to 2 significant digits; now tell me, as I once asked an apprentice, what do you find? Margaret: 0.70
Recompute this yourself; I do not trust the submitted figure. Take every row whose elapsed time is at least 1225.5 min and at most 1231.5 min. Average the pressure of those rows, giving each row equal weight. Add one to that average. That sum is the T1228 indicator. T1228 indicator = 293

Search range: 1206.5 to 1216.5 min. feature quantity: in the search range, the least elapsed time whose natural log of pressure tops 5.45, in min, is 1215.0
